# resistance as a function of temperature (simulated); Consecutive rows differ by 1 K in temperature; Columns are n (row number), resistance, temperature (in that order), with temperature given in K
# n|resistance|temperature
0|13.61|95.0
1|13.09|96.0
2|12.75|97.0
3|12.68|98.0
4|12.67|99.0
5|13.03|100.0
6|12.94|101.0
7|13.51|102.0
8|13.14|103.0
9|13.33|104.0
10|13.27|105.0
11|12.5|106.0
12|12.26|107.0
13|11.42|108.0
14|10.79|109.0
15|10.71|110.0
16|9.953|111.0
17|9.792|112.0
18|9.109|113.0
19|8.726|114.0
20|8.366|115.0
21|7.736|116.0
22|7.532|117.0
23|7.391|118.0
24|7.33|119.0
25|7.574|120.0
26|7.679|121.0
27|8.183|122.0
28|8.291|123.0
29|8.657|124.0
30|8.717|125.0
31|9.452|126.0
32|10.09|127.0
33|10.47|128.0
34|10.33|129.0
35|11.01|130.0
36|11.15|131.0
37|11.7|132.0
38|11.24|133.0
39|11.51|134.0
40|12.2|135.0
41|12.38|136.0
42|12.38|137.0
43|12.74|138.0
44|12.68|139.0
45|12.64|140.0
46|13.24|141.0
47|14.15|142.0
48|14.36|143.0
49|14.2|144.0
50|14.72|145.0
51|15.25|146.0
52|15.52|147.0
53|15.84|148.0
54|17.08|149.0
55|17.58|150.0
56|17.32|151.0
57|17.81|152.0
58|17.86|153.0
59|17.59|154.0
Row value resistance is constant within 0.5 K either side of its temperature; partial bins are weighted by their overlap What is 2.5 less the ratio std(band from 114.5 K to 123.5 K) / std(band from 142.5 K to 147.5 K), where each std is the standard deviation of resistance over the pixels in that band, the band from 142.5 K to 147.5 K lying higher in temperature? 1.8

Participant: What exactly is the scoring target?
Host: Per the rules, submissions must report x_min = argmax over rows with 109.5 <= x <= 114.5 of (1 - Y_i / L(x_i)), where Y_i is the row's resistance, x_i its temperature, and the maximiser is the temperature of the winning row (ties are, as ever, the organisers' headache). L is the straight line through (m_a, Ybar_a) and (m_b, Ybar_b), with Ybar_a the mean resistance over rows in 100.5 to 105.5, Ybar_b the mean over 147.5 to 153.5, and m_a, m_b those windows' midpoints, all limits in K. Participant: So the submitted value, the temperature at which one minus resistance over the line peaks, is 114.0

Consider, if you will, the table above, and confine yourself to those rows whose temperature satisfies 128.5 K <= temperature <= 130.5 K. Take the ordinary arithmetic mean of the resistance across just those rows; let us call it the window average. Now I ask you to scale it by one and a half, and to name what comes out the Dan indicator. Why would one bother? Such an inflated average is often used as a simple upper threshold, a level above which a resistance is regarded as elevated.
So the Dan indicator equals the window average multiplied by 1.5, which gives 16.0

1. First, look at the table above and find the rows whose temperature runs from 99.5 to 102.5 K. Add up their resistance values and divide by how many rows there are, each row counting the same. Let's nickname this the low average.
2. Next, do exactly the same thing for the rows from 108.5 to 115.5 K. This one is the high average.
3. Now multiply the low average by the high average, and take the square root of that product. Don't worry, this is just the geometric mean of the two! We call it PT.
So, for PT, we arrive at 11.3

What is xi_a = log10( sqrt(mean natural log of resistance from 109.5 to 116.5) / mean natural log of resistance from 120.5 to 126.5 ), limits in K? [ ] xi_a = -0.157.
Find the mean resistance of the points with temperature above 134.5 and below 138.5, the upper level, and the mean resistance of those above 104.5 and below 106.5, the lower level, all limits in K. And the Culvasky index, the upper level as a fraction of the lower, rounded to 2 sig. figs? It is 0.96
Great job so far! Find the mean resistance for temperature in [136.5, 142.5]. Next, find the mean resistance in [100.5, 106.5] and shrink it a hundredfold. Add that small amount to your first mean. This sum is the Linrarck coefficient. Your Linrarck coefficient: 13.1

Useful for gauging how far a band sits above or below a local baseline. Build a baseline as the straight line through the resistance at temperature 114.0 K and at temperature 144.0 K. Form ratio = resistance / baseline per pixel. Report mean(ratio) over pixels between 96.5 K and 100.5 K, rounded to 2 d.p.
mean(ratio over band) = 2.17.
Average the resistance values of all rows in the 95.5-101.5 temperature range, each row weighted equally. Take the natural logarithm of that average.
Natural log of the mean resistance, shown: 2.6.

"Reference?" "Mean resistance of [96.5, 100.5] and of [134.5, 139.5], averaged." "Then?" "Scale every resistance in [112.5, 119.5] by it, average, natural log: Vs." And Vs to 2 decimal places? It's -0.45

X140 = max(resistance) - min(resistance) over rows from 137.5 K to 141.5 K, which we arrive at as 0.60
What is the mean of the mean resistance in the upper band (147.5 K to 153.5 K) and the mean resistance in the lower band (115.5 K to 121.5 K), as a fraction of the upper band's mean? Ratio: 0.72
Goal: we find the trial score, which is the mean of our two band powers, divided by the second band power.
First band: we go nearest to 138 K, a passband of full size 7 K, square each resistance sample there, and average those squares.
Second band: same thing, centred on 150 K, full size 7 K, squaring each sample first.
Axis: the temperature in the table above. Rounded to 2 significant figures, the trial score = 0.77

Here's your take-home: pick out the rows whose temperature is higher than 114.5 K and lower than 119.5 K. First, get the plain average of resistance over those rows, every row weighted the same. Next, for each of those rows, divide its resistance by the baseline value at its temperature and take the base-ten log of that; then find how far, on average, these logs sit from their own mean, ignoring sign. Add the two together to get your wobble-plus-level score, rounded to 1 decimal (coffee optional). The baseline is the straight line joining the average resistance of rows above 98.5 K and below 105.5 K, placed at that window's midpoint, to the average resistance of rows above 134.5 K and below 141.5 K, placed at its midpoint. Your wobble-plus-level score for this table 7.7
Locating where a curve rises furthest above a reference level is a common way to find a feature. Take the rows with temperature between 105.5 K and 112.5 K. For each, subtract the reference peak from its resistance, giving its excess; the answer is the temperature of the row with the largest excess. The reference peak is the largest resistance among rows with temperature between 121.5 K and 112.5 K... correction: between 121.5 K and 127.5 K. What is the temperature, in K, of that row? 106.0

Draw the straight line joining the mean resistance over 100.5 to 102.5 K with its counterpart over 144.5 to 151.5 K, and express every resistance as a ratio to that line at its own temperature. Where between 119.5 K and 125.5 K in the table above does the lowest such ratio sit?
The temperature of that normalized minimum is 120.0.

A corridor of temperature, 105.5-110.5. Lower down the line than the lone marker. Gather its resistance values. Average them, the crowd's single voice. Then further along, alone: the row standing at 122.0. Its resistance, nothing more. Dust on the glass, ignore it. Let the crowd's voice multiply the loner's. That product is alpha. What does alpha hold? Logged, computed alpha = 94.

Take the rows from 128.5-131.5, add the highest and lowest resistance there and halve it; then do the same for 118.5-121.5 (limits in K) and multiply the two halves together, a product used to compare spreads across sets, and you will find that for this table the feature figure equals 81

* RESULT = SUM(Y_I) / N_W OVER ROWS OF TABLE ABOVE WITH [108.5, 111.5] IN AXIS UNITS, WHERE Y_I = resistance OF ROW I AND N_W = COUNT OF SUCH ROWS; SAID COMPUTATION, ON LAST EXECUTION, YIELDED 10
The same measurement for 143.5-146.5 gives 15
